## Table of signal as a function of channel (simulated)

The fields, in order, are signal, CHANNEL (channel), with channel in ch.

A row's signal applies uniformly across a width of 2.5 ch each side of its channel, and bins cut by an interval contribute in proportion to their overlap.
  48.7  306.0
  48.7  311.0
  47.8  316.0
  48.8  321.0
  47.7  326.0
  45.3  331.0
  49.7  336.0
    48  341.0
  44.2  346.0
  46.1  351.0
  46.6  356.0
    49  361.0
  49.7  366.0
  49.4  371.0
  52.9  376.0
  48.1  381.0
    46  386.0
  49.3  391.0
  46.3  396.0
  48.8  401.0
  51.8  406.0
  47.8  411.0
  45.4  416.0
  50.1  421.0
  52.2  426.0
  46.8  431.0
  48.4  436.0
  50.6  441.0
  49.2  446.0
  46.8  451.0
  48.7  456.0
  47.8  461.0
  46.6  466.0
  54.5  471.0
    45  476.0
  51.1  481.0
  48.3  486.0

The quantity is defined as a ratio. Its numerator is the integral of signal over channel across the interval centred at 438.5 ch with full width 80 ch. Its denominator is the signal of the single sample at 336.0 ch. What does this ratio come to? 78.5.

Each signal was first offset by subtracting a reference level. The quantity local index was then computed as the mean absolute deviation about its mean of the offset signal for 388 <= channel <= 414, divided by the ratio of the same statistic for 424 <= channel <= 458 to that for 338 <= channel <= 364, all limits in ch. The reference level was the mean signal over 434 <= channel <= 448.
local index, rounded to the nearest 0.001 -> 1.315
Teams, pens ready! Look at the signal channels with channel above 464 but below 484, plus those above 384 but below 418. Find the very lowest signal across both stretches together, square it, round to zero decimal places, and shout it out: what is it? 2025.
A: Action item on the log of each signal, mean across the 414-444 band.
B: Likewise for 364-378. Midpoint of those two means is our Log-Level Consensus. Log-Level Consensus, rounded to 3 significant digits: 1.70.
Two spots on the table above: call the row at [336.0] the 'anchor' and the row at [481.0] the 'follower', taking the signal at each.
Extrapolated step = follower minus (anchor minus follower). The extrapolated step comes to 52.5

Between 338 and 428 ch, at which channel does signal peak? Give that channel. 376.0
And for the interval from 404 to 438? 426.0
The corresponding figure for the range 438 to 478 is 471.0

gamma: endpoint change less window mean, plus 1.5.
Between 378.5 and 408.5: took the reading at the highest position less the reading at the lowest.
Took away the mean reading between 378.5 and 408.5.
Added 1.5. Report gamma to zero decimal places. -43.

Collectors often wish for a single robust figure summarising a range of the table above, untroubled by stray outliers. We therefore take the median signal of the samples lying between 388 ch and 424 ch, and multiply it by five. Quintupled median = 244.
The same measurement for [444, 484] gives 241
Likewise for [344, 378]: 245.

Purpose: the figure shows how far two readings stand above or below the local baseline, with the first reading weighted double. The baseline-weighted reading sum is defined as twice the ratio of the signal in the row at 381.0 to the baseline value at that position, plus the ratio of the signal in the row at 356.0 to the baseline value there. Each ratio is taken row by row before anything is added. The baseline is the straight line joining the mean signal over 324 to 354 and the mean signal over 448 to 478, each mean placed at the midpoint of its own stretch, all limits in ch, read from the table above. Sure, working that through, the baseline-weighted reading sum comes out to 3.02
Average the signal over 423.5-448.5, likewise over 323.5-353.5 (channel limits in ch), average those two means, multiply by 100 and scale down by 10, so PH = 481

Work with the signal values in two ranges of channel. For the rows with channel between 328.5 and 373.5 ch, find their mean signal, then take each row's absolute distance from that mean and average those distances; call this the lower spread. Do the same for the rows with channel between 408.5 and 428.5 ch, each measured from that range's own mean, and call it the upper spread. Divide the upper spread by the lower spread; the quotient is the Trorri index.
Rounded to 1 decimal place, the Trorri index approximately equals 1.3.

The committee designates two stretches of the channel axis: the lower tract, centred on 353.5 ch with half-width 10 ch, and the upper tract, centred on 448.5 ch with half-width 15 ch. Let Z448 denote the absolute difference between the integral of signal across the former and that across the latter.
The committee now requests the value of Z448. 528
